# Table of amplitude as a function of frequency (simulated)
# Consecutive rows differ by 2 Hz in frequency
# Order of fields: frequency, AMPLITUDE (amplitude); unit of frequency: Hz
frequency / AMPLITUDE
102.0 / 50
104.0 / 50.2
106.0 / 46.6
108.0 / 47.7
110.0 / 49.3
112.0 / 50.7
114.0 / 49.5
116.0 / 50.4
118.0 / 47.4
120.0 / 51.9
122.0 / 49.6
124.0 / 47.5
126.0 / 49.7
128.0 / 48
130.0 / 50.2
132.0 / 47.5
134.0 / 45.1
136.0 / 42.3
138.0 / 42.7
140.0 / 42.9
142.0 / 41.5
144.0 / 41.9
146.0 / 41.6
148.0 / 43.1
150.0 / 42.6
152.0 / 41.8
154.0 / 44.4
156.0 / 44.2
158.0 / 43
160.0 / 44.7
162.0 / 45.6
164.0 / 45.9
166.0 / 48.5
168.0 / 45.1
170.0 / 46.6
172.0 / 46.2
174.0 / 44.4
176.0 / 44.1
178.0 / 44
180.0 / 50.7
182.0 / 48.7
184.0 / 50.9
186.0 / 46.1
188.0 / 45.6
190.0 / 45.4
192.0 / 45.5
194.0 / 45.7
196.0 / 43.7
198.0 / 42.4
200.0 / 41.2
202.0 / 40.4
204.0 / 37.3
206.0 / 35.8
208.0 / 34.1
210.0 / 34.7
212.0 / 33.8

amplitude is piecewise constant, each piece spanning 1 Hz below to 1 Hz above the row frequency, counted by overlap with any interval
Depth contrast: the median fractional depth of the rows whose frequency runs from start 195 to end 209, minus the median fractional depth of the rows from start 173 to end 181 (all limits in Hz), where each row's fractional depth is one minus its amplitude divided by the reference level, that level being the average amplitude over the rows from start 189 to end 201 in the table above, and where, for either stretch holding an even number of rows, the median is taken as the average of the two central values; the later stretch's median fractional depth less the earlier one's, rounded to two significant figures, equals 0.088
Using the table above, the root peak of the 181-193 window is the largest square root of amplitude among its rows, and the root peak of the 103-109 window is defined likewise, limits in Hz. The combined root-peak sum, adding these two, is 14.22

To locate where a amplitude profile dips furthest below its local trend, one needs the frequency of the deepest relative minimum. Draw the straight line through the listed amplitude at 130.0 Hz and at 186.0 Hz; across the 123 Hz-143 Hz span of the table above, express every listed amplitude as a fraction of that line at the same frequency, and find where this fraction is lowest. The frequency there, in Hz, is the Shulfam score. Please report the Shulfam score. 142.0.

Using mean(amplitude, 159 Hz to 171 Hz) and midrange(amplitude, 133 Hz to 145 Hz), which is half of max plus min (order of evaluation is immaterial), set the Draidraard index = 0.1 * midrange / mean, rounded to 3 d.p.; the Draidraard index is 0.094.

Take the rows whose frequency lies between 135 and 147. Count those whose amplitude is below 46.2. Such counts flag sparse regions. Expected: 6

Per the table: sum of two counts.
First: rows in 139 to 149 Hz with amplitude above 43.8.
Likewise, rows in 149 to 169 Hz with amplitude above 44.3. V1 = 6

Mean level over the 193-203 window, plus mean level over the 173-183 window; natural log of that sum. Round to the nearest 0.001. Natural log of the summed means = 4.489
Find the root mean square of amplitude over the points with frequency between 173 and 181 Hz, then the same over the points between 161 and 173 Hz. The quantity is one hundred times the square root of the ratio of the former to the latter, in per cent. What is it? 100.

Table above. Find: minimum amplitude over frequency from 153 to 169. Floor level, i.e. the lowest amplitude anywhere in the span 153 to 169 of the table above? 43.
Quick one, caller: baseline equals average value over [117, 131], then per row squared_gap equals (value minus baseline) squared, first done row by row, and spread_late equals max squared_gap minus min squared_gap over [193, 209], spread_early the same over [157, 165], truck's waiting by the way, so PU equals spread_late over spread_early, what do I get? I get 7.8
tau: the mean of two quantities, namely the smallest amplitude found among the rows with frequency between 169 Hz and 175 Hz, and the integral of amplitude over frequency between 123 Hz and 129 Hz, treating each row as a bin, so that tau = 167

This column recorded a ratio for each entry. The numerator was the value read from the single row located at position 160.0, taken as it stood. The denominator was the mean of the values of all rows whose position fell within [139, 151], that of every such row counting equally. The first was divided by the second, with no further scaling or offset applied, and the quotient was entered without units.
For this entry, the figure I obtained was 1.06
